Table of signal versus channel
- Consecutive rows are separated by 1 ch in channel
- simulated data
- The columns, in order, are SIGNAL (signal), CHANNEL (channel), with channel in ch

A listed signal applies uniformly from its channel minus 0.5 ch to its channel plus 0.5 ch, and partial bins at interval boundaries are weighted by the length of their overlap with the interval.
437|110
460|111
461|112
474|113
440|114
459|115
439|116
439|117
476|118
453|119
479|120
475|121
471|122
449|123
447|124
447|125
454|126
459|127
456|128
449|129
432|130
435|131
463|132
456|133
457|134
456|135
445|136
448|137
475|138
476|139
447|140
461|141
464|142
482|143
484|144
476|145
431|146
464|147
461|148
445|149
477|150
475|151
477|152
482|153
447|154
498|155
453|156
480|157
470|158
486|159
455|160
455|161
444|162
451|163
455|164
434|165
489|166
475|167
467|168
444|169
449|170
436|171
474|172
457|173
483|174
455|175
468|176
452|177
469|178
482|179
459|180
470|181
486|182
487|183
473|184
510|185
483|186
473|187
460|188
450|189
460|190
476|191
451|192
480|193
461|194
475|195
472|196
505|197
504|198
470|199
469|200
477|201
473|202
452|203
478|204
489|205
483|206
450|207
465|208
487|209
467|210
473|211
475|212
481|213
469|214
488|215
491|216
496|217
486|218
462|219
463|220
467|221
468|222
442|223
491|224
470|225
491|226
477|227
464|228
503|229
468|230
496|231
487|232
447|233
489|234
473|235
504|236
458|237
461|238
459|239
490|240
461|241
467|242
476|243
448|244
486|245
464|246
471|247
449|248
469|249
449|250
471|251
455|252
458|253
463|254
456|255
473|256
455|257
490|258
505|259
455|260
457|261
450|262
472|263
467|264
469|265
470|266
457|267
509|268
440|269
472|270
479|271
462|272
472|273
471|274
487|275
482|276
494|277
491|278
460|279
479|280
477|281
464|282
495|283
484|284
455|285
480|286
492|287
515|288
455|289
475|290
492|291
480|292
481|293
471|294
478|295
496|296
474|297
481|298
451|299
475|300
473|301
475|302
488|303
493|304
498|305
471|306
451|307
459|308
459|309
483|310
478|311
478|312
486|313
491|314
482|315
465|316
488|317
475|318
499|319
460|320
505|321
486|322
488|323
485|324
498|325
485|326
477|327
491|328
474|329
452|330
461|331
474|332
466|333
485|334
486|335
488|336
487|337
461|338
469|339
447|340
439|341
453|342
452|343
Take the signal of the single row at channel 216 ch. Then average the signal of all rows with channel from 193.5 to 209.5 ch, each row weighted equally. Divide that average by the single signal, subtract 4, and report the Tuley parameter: -3.03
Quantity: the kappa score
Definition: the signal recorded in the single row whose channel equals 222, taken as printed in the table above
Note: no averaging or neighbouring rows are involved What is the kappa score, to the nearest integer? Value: 468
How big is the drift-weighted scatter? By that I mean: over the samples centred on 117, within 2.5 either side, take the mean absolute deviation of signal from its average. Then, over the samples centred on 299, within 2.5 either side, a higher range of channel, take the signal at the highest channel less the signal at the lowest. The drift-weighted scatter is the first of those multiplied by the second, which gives -11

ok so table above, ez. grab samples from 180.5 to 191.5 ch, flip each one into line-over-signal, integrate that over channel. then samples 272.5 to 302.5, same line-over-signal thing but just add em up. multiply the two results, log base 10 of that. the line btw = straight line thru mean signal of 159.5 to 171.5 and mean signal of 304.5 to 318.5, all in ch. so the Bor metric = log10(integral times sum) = 2.50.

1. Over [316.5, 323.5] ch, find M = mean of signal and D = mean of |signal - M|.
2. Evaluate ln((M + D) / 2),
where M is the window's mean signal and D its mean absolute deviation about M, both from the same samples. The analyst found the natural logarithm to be 5.51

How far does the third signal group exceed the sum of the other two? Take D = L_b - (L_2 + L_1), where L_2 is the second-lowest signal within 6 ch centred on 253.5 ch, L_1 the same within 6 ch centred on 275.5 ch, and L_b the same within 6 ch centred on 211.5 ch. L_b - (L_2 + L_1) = -459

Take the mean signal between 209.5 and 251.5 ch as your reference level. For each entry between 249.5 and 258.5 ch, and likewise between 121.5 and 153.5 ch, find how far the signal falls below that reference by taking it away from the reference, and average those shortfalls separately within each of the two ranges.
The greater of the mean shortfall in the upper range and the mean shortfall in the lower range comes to 14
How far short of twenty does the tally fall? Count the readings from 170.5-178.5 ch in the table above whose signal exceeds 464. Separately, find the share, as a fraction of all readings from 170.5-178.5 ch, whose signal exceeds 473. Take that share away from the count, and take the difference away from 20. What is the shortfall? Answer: 16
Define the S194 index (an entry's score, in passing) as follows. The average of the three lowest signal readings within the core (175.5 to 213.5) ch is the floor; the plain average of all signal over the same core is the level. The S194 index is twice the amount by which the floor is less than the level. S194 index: 46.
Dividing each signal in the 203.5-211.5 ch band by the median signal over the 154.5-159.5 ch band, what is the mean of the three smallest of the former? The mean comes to 0.960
